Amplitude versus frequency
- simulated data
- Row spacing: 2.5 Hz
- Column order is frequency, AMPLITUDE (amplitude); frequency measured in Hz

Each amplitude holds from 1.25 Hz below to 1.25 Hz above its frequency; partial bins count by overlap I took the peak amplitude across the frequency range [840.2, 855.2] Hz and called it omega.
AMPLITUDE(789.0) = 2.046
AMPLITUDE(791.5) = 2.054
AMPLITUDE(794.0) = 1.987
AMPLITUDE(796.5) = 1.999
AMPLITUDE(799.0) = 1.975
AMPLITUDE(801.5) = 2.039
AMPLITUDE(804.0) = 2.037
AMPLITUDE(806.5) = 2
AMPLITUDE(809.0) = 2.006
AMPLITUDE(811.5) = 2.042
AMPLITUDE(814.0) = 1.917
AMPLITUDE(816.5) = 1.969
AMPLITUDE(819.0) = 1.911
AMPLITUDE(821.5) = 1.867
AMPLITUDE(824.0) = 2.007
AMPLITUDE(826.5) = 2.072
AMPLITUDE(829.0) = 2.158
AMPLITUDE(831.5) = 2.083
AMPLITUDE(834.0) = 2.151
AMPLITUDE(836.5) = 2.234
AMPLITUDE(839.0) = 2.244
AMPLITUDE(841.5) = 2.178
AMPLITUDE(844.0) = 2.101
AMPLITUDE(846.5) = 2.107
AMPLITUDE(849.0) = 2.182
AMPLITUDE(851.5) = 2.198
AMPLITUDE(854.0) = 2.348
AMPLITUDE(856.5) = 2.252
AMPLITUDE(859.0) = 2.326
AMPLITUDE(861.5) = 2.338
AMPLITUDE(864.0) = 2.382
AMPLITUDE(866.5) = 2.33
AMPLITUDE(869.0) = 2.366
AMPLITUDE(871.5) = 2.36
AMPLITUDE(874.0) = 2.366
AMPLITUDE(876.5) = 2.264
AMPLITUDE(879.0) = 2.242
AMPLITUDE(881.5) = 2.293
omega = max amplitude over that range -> 2.348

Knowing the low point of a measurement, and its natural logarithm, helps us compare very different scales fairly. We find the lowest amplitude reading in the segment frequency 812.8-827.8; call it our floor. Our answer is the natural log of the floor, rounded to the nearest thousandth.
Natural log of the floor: 0.624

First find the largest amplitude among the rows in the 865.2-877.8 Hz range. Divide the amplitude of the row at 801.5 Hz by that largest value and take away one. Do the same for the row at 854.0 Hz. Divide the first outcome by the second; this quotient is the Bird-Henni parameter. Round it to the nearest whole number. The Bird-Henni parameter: 18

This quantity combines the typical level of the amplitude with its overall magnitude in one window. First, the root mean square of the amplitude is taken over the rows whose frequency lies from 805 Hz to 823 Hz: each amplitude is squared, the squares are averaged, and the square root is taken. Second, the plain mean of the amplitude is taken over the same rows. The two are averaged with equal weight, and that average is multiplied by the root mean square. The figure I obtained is 3.84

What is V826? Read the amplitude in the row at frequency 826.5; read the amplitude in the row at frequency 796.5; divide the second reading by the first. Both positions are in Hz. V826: 0.96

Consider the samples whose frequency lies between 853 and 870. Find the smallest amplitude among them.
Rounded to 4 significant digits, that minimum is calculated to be 2.252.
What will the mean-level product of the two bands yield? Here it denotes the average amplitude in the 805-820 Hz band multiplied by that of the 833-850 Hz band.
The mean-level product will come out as 4.3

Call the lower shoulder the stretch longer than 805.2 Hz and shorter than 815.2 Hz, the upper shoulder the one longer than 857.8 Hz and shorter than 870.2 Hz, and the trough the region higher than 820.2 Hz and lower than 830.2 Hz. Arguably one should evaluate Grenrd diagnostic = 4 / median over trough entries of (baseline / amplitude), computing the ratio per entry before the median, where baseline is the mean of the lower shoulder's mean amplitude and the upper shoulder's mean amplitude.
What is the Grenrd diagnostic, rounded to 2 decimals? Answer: 3.76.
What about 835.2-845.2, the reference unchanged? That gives 4.07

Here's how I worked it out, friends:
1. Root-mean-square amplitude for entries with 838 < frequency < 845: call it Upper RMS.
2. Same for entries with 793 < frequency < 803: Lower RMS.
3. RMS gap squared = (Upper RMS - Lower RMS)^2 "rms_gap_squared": 0.031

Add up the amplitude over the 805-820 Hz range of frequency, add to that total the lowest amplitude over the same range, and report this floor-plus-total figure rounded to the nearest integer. 14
